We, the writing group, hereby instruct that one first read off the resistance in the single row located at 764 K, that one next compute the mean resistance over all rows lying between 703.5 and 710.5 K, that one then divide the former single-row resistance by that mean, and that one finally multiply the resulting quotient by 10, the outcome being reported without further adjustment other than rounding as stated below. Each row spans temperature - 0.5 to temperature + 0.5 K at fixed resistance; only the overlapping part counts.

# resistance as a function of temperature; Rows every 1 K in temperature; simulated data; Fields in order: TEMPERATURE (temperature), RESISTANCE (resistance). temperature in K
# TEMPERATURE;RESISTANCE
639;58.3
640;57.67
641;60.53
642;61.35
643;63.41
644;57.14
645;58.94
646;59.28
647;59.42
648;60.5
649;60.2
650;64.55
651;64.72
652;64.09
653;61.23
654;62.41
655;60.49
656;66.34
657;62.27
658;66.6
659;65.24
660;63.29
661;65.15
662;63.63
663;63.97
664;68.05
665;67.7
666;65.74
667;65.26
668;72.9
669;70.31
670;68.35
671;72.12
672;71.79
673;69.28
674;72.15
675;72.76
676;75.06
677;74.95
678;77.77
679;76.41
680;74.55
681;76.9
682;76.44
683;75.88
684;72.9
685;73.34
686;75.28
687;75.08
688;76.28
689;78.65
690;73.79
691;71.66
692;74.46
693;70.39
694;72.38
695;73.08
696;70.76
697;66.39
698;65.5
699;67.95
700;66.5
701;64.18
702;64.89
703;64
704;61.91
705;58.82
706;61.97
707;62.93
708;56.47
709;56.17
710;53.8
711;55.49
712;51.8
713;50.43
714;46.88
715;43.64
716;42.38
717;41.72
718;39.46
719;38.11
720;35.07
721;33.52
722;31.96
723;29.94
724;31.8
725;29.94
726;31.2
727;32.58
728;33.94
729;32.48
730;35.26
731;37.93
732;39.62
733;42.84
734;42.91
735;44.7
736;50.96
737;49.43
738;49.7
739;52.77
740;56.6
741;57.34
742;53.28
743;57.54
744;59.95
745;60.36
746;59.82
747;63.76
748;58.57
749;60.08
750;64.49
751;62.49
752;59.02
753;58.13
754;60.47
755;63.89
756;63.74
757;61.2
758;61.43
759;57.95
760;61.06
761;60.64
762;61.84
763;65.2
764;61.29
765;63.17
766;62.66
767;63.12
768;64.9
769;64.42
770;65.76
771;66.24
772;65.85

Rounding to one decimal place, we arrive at 10.4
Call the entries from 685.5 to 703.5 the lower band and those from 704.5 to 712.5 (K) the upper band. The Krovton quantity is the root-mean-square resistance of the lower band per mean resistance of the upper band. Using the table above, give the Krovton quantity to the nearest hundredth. 1.24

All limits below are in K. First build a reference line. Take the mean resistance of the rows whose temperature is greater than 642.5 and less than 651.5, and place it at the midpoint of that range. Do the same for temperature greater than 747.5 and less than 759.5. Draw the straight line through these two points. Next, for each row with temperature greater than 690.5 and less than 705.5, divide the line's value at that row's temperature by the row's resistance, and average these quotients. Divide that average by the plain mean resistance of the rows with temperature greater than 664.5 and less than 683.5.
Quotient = 0.0125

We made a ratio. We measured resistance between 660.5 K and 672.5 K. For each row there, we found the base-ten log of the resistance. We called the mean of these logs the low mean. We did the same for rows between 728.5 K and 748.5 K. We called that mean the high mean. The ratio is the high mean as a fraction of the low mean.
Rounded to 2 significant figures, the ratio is 0.92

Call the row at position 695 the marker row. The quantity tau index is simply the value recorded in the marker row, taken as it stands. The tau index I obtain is 73.08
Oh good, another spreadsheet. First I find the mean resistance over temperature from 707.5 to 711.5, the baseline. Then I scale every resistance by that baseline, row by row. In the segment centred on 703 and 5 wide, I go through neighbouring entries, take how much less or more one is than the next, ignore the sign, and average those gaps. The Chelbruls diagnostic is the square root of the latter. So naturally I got 0.17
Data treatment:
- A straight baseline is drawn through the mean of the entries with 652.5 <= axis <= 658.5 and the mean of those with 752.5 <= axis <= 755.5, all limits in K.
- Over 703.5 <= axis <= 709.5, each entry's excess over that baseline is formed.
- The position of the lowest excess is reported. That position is 709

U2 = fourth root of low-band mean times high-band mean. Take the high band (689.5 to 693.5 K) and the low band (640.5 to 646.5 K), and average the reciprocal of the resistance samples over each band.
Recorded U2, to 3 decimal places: 0.123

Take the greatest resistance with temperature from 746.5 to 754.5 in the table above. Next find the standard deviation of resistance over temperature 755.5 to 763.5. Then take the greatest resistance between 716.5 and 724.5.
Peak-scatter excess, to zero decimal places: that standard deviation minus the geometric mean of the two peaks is -50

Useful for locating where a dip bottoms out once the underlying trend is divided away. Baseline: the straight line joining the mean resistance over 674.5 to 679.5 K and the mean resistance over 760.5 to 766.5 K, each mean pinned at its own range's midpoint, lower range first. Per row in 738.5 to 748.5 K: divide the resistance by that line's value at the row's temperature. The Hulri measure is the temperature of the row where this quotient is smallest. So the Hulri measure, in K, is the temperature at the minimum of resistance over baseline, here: 739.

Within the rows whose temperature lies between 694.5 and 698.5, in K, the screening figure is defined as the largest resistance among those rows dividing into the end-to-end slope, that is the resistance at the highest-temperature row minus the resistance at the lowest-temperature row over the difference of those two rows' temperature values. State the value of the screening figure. -0.0346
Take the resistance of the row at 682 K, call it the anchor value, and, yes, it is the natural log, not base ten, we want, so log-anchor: 4.34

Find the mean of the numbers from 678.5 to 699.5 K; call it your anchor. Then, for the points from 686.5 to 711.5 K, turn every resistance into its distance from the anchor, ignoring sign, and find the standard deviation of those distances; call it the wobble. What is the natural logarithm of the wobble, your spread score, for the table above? 1.8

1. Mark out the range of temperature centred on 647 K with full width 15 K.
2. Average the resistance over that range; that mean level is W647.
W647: 61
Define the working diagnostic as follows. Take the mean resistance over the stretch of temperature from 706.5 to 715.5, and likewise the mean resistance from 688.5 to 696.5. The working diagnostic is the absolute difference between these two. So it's 20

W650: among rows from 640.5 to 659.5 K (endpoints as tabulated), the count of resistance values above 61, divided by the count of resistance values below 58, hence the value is 11.0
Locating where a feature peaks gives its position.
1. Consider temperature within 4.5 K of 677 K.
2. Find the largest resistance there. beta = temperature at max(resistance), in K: 678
